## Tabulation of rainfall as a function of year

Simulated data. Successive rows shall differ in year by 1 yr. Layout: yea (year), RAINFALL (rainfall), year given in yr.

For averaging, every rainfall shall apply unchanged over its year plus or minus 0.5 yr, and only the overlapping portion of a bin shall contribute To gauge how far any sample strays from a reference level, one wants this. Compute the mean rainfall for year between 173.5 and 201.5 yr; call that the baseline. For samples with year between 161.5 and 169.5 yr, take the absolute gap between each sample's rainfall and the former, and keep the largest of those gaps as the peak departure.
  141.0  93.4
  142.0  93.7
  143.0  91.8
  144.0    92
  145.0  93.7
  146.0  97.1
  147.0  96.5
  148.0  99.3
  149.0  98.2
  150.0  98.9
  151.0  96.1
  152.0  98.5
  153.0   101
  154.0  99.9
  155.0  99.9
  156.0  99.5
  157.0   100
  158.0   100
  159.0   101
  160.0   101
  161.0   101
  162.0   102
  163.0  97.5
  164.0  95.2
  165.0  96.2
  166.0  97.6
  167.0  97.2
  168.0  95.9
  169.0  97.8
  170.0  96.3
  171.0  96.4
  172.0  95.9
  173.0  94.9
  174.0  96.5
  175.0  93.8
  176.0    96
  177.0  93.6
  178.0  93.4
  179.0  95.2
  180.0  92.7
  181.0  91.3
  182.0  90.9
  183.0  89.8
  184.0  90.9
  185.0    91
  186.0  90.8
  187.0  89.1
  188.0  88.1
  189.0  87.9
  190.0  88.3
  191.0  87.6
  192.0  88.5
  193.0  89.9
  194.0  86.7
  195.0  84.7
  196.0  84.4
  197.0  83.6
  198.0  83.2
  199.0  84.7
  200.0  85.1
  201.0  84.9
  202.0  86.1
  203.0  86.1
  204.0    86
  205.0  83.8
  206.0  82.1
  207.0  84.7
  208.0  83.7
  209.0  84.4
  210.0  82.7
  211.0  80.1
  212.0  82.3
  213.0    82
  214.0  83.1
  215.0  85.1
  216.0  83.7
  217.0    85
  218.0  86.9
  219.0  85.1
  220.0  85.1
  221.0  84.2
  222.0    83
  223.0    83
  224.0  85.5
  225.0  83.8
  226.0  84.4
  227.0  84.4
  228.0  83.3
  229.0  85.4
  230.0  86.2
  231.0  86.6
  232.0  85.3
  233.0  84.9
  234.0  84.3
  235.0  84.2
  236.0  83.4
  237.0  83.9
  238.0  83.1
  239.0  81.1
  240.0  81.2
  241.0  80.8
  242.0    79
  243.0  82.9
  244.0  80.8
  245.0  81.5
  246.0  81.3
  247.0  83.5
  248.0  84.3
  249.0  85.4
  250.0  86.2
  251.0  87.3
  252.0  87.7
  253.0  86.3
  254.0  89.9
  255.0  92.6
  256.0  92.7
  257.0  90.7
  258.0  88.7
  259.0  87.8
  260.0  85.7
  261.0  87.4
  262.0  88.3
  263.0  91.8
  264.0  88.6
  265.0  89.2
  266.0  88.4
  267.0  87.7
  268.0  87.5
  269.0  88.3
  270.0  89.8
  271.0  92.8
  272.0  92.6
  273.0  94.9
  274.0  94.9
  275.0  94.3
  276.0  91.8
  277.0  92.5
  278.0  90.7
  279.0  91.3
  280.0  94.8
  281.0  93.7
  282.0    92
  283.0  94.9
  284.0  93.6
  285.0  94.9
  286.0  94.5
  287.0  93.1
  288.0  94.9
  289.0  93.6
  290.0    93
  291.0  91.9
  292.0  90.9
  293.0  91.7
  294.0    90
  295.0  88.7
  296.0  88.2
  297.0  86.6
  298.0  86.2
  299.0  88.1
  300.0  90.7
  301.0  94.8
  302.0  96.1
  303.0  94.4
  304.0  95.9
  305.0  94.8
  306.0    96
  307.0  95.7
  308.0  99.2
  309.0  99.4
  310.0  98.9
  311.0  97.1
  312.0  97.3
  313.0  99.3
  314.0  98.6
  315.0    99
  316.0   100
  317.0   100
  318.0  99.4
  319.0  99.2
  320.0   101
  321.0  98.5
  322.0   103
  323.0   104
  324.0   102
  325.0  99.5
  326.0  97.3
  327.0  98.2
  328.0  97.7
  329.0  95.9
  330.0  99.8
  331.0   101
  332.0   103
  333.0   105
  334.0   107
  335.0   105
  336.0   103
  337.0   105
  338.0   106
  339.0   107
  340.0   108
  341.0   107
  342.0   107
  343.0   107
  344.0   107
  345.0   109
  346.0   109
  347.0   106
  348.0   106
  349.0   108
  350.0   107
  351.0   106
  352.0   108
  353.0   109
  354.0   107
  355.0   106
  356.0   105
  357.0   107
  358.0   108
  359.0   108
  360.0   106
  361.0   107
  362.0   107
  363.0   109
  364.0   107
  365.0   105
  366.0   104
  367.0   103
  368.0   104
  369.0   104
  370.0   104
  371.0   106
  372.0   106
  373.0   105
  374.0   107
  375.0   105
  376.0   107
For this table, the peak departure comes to 13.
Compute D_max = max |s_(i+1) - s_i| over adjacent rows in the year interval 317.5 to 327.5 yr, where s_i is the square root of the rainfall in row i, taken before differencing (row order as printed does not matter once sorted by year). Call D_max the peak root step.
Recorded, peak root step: 0.22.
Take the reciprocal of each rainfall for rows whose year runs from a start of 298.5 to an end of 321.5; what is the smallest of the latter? 0.0099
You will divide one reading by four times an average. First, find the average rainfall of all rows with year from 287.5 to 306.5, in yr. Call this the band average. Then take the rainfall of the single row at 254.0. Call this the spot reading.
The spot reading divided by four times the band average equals 0.245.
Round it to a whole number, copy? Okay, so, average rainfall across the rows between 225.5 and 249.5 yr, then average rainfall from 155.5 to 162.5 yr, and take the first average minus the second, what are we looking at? -17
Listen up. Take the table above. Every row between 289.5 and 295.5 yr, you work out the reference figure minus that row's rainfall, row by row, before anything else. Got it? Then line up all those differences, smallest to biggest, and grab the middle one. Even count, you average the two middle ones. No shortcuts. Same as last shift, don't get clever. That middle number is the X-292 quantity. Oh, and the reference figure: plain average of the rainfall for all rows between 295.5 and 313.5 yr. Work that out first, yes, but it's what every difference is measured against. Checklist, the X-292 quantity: 3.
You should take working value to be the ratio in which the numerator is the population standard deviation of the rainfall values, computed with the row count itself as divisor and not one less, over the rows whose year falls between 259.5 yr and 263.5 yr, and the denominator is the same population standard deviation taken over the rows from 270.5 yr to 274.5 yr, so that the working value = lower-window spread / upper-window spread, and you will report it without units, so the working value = 2.0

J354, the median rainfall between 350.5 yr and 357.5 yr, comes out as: 107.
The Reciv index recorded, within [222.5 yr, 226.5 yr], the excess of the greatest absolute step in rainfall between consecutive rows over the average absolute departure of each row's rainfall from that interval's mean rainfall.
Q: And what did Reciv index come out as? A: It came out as 1.7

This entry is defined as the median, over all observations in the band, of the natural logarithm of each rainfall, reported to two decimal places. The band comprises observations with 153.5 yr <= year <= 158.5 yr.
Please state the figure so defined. 4.60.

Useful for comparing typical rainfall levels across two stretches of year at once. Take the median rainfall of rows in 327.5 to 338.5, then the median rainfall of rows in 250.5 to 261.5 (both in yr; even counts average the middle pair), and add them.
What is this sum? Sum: 190.8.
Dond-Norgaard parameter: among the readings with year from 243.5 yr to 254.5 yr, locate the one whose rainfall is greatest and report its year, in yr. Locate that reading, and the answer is 254.0 yr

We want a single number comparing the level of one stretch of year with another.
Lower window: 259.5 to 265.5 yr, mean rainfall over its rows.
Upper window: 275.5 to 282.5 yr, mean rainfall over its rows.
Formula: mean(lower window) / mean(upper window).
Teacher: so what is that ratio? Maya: 0.958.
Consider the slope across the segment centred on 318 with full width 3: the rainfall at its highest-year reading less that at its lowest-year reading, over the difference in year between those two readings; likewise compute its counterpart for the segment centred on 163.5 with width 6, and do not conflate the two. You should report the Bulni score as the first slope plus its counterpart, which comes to -1.1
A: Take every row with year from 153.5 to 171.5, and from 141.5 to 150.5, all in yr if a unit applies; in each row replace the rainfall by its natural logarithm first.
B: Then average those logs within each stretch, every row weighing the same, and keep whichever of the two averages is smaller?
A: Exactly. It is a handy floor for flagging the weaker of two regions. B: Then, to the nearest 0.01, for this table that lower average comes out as 4.56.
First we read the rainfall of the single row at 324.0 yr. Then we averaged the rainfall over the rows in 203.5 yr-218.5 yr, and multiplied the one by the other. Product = 8538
